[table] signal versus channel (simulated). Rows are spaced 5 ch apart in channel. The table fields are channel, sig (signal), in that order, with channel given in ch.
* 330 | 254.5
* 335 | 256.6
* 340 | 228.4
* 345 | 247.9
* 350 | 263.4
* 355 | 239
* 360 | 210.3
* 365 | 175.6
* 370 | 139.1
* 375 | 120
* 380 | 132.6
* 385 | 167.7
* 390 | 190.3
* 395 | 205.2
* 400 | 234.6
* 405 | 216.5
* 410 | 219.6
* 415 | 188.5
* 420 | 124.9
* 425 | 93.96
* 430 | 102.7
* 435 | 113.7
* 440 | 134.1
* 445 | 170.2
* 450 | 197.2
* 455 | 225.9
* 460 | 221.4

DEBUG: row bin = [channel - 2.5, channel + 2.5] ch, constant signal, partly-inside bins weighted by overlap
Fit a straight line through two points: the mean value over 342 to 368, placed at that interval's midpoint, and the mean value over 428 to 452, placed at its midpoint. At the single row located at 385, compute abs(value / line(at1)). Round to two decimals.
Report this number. 0.85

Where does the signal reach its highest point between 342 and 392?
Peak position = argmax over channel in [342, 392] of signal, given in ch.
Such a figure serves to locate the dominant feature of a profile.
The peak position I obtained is 350 ch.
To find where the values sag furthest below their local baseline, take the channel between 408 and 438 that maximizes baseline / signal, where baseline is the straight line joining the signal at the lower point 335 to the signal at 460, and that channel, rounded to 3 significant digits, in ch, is 425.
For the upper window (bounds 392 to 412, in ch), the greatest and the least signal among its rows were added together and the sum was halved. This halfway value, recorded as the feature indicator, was 220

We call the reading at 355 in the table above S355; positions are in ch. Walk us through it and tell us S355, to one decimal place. 239.0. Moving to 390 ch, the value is 190.3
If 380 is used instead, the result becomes 132.6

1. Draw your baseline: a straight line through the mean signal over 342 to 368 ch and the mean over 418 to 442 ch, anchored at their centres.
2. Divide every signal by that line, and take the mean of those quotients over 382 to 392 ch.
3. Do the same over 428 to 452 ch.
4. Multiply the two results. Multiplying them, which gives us 1.5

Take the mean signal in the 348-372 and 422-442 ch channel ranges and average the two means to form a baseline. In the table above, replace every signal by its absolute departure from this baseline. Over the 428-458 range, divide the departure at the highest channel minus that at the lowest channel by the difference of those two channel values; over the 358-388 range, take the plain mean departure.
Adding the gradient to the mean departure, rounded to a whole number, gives 27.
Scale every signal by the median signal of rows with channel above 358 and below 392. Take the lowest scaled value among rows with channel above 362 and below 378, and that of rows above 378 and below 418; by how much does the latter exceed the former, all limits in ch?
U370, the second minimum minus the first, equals 0.1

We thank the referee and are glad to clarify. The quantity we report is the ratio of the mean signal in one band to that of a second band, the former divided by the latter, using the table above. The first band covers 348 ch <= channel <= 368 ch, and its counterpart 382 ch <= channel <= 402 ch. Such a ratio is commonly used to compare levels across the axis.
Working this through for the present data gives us 1.11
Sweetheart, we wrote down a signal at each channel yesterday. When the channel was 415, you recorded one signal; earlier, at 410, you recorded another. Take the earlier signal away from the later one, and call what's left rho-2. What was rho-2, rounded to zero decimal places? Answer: -31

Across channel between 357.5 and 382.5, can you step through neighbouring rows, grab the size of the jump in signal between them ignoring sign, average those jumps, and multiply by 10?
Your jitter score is 257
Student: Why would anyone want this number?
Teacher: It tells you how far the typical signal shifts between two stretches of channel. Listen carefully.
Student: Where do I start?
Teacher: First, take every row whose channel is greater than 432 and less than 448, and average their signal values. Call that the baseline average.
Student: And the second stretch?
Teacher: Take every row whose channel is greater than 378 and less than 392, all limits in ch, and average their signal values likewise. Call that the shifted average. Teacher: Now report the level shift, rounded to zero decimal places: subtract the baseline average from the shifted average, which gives 24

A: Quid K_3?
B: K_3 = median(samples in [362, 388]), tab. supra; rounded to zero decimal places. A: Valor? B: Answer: 139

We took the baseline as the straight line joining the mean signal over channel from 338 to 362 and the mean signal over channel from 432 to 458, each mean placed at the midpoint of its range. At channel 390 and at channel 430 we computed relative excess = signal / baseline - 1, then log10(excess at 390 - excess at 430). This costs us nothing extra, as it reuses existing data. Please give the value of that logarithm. -0.47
